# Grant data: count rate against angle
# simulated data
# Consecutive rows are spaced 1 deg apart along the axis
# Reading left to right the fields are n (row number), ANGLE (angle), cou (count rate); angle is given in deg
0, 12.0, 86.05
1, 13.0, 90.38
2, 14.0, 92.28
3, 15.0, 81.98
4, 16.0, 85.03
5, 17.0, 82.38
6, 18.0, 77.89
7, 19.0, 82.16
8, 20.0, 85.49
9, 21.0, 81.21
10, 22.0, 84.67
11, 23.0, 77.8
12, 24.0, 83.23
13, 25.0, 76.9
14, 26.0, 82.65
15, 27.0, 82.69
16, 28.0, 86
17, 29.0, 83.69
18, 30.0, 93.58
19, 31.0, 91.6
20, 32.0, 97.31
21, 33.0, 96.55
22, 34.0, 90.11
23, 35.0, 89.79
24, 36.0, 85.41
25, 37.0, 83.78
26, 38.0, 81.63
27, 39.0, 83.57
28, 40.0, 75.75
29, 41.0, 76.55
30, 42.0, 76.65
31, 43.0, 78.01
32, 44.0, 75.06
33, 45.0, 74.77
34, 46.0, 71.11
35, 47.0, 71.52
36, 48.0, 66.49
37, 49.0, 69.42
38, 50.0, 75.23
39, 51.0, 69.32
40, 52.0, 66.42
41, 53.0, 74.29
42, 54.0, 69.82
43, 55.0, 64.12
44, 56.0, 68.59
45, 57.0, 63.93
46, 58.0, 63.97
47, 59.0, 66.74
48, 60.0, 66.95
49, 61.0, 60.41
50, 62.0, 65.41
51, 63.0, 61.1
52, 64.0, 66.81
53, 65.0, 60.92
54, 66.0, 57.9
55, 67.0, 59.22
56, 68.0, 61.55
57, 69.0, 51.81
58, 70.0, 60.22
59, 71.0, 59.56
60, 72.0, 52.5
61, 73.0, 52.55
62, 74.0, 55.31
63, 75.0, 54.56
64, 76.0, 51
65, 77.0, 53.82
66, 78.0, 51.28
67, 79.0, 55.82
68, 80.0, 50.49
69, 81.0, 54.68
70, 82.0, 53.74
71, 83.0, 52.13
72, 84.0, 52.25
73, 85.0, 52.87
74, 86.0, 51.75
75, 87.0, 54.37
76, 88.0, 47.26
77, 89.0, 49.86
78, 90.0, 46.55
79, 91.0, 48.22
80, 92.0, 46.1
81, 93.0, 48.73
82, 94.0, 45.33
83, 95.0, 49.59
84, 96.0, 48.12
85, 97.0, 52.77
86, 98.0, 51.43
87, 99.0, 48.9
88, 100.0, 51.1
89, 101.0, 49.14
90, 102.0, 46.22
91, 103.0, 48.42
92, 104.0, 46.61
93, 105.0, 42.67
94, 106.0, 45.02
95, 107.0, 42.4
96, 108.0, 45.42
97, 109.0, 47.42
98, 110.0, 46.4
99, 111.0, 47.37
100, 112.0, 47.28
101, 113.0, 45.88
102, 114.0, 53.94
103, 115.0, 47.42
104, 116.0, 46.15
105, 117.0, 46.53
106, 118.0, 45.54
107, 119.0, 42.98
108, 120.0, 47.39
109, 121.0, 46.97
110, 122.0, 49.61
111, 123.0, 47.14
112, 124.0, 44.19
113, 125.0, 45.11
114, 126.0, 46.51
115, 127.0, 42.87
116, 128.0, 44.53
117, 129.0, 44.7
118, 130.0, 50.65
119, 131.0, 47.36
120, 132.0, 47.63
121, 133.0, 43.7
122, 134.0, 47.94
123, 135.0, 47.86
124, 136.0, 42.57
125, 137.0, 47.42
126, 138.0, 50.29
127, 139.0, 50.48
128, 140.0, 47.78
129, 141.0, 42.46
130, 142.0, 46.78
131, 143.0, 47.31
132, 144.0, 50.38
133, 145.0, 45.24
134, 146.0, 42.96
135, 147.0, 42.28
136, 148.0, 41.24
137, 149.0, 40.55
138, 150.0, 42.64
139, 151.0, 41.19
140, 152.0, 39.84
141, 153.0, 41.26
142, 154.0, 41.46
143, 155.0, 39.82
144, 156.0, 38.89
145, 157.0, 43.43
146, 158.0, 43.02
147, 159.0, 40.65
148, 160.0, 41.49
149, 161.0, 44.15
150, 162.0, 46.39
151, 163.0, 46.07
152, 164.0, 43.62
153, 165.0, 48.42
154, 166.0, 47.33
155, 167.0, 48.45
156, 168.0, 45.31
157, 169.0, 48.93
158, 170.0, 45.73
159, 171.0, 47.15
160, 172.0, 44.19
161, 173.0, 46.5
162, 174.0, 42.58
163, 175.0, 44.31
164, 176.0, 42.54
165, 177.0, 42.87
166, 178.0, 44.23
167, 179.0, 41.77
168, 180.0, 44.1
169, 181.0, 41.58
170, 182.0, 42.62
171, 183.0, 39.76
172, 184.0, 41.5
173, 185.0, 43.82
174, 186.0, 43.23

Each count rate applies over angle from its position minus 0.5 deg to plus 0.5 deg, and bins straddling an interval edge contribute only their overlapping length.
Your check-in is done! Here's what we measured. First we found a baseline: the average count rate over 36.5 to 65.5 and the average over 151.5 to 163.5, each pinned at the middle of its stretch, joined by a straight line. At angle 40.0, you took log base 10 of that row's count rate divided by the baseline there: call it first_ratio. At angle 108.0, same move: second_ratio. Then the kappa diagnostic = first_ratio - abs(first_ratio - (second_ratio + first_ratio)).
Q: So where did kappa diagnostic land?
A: -0.074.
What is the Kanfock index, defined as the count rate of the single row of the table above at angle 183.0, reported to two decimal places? 39.76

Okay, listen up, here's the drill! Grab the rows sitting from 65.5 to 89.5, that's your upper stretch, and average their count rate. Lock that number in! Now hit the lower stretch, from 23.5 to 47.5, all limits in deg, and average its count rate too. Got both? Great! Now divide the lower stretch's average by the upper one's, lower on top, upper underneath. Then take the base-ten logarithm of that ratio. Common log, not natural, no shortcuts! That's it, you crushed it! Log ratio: 0.19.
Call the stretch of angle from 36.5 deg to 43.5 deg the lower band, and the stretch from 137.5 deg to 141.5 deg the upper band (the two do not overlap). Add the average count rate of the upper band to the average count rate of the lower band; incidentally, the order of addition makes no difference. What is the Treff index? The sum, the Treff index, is 127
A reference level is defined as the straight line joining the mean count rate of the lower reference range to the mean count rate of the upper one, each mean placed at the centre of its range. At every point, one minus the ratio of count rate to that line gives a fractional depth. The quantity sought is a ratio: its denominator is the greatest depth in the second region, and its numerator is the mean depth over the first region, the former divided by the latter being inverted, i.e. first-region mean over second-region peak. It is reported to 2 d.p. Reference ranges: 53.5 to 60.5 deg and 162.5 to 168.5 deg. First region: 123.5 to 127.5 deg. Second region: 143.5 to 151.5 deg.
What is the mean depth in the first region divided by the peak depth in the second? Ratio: 0.94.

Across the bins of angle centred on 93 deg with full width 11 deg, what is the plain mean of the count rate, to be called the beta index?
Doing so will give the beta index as 49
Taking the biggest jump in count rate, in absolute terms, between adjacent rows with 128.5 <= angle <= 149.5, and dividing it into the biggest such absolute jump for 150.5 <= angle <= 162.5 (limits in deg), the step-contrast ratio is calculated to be 0.76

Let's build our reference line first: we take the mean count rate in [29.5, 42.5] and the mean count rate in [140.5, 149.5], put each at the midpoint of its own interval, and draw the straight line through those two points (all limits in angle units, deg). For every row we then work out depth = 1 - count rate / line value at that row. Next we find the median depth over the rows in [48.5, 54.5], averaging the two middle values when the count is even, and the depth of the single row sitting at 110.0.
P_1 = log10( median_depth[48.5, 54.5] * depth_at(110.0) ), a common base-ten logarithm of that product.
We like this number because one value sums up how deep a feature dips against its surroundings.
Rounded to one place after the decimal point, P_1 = -1.6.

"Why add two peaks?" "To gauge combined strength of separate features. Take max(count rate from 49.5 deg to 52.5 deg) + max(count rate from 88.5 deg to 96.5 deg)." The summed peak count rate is 125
